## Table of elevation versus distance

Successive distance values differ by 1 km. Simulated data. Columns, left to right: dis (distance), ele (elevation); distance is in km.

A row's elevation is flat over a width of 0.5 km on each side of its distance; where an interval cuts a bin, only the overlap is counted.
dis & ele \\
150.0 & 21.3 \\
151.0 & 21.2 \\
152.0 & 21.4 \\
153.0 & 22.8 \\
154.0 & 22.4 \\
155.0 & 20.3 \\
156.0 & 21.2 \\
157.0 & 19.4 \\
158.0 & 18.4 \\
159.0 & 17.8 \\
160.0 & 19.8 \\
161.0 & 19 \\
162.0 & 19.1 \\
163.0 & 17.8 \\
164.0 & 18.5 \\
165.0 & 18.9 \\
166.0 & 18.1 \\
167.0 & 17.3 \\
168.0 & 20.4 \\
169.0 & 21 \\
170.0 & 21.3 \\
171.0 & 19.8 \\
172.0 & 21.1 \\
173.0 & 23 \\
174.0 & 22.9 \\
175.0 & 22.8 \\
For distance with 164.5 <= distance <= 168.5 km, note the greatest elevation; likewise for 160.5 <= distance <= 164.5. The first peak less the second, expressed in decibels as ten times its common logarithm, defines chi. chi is 1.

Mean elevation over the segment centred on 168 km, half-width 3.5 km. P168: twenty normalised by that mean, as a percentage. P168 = 102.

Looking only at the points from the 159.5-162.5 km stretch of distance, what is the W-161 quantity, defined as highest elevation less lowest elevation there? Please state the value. 0.80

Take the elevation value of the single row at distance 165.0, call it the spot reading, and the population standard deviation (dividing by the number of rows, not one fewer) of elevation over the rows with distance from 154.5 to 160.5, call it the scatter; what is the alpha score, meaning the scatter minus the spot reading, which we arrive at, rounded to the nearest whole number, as -18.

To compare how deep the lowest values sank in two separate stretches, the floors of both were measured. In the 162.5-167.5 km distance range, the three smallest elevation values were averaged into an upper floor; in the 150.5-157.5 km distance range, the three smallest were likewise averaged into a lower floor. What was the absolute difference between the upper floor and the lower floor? 2.6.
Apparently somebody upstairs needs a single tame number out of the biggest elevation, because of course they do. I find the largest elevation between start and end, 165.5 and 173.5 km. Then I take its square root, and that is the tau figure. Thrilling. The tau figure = 4.80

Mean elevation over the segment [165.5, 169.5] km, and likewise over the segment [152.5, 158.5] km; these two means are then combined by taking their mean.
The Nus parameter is 20.0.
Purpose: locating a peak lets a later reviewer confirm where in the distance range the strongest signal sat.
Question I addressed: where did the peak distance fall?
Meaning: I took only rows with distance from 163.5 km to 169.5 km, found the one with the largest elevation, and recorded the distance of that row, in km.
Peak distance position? 169.0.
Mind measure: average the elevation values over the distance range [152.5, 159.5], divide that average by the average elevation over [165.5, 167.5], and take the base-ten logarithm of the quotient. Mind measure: 0.06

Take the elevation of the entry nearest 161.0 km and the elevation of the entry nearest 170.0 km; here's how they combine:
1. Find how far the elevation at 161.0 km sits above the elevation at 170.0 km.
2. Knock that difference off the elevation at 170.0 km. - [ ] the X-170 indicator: 24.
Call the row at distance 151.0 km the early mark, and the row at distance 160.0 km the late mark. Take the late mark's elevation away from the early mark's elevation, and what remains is 1.4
